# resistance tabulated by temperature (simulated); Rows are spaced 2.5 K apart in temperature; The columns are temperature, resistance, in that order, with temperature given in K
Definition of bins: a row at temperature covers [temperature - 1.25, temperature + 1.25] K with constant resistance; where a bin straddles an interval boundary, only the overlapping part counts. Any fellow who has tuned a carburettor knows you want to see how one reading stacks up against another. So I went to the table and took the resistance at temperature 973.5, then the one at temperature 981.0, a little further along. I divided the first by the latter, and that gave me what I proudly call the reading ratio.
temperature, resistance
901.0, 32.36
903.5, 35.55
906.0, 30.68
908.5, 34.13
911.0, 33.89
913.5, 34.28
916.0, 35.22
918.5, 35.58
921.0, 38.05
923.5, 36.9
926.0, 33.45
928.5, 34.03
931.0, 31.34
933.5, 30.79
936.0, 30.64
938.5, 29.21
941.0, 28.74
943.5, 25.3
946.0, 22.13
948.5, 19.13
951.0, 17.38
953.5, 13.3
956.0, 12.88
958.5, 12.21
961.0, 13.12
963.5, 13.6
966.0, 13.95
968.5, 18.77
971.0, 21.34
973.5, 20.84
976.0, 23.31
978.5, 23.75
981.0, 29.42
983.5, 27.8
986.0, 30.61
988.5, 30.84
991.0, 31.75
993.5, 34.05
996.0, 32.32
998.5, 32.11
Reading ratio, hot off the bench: 0.71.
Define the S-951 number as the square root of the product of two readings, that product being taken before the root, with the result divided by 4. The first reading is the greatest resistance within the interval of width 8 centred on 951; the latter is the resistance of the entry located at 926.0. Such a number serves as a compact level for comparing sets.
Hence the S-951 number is 6.32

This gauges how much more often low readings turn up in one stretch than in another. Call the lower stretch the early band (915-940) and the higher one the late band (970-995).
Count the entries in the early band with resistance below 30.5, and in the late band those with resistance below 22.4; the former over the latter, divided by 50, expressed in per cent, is 1.00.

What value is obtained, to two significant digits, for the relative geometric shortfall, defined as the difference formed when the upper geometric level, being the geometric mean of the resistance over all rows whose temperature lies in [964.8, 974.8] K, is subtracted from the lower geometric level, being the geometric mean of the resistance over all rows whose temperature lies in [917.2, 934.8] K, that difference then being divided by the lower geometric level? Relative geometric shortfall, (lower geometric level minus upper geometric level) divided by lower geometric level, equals 0.46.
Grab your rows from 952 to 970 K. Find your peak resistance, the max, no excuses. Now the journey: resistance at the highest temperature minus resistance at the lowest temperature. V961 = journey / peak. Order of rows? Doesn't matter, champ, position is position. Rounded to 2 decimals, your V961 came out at 0.29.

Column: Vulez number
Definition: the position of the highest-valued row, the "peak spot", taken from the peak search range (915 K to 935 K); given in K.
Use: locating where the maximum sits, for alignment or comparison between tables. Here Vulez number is 921.0 K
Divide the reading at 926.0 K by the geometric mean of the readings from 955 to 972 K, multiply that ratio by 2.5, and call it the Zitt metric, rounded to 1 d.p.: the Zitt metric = 5.6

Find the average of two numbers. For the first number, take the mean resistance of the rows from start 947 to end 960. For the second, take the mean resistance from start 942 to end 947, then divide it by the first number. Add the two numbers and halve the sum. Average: 8.3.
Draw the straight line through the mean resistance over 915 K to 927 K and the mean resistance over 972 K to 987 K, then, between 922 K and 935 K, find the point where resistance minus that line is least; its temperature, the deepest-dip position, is 933.5 K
